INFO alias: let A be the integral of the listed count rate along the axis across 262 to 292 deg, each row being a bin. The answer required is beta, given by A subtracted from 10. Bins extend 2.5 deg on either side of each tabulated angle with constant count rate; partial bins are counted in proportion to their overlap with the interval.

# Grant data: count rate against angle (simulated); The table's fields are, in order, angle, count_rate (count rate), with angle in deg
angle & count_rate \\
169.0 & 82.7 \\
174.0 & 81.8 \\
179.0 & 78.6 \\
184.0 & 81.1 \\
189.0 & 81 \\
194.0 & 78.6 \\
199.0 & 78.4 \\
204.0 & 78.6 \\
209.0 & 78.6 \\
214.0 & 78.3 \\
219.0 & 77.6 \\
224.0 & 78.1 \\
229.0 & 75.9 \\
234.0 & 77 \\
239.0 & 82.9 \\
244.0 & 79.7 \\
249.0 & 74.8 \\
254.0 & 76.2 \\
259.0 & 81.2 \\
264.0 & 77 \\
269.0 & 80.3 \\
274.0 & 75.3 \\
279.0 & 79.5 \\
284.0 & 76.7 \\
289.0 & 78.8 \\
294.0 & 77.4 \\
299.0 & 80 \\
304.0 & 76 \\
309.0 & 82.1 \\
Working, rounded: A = 2338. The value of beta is -2328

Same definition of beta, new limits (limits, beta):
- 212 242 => -2340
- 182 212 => -2370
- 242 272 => -2334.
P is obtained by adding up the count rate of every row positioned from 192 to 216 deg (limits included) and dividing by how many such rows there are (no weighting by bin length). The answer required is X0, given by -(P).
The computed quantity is -78.5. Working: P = 78.5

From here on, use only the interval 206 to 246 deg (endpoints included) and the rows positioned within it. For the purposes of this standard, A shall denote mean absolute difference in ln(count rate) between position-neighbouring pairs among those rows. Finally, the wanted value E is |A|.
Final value 0.025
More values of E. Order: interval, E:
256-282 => 0.053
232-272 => 0.051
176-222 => 0.010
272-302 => 0.034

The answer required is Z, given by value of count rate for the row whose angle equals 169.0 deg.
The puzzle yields 82.7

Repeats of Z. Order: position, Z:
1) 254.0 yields 76.2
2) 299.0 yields 80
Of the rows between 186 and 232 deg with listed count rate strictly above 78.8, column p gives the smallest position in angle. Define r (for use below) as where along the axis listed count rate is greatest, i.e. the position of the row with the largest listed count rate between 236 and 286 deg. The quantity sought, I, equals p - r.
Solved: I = -50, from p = 189.0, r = 239.0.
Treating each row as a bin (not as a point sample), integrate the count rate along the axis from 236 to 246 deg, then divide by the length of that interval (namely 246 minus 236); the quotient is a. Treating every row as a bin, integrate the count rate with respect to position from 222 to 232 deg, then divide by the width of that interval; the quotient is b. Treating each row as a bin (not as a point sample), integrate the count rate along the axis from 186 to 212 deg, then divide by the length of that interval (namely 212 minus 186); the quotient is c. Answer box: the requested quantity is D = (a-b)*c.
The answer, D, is 334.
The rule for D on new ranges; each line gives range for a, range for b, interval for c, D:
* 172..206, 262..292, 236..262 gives 140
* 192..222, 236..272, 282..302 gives -36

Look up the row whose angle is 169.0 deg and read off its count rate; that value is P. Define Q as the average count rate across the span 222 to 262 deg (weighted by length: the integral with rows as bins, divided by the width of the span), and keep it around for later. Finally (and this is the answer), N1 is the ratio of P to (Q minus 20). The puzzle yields 1.42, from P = 82.7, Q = 78.2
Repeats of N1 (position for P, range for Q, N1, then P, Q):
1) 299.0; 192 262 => 1.37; 80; 78.3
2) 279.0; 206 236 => 1.38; 79.5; 77.6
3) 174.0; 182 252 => 1.40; 81.8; 78.6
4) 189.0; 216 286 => 1.40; 81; 78.0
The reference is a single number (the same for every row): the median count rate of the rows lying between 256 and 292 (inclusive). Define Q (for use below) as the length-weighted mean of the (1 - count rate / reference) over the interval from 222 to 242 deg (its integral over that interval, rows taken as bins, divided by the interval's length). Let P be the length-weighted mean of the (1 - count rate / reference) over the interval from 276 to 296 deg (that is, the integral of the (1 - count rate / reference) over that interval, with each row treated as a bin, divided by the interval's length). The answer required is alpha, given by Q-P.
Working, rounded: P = 0.010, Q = 0.004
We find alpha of -0.006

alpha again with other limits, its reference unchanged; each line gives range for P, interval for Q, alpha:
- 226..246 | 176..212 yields -0.006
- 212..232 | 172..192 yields -0.039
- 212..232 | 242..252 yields 0.005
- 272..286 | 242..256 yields 0.005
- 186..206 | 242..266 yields 0.018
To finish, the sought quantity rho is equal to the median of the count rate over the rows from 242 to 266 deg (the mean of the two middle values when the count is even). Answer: 77.0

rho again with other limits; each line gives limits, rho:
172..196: 81.0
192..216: 78.6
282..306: 77.4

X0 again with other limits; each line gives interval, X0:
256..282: -78.7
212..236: -77.4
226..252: -78.1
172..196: -80.2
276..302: -78.5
